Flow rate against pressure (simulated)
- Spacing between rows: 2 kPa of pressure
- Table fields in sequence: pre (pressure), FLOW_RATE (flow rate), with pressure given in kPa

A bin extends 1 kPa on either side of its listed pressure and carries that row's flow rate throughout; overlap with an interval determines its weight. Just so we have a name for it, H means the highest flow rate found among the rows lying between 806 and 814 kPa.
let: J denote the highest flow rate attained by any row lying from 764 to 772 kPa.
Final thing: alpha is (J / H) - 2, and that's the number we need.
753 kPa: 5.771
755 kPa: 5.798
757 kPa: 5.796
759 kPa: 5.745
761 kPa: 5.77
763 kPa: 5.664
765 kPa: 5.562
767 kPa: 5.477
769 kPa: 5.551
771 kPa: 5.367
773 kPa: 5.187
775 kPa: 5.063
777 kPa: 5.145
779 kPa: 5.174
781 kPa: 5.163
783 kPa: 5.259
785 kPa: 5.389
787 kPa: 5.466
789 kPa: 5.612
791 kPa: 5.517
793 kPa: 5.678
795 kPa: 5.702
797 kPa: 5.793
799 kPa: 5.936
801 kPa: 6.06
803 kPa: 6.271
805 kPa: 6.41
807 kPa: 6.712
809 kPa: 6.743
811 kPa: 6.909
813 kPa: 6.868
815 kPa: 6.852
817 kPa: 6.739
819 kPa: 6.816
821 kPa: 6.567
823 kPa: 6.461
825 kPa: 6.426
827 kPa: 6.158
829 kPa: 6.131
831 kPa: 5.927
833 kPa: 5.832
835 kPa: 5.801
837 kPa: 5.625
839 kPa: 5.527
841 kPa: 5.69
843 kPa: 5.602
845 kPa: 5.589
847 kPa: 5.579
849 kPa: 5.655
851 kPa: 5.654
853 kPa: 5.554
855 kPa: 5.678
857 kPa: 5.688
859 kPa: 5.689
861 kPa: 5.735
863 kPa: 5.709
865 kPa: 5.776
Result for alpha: -1.19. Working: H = 6.909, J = 5.562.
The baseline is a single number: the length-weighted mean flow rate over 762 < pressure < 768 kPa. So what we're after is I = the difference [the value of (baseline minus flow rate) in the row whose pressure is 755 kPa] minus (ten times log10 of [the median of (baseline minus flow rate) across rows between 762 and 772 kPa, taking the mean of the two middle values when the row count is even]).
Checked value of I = 17.6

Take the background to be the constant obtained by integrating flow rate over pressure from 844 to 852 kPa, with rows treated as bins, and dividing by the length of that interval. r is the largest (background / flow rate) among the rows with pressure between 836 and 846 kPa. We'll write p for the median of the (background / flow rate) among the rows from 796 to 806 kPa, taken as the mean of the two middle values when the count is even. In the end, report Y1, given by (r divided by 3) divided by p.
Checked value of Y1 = 0.37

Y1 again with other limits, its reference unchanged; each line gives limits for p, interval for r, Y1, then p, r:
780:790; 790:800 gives 0.33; 1.04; 1.02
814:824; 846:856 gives 0.40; 0.83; 1.01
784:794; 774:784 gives 0.36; 1.02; 1.11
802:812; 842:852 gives 0.40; 0.84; 1.01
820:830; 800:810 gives 0.35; 0.87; 0.93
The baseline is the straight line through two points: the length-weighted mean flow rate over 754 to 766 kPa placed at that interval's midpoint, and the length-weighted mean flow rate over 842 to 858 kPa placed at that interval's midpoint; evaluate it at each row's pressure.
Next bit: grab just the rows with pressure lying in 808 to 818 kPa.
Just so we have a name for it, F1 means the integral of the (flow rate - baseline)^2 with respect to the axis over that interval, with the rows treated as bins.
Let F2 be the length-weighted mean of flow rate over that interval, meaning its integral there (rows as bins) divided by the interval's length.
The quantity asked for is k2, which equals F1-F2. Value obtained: 6.6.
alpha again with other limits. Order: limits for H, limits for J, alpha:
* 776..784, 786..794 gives -0.92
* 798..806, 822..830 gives -0.99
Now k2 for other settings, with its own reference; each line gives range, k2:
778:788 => -3.5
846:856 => -5.6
